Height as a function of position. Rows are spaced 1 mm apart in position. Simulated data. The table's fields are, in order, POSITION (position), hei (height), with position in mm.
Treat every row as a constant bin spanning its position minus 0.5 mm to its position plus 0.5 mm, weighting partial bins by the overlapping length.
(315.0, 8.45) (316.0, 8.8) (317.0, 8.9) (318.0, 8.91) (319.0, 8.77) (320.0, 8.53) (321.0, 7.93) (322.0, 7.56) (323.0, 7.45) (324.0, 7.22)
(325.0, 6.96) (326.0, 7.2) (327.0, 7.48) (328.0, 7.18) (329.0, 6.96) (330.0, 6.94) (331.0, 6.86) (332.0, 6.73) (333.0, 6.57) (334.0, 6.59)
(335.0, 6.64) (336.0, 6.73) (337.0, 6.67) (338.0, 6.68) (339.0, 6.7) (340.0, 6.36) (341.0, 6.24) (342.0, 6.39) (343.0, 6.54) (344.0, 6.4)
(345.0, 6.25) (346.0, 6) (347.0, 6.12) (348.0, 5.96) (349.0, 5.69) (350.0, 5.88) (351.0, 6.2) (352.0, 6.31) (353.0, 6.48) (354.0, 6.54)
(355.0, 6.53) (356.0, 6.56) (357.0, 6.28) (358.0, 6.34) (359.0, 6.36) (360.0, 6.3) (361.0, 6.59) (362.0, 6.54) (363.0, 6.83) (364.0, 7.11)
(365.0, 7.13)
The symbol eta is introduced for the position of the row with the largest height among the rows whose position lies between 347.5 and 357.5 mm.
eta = 356.0 mm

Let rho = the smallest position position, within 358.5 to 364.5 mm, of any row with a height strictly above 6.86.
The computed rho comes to 364.0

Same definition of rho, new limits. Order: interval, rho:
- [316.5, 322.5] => 317.0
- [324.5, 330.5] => 325.0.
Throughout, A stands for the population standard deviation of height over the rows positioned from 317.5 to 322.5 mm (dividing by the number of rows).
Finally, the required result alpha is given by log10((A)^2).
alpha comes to -0.58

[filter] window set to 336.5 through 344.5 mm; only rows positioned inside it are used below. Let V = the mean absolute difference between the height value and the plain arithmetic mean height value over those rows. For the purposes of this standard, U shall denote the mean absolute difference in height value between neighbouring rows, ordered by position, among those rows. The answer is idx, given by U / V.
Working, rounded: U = 0.133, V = 0.150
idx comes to 0.89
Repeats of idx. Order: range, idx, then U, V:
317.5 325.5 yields 0.45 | 0.279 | 0.619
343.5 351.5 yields 1.16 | 0.209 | 0.180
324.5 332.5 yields 0.98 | 0.181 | 0.186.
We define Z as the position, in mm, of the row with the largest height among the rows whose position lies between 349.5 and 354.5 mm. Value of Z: 354.0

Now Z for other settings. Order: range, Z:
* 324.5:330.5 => 327.0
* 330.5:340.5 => 331.0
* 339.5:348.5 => 343.0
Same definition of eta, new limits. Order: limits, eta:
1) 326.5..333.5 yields 327.0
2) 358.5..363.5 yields 363.0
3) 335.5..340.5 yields 336.0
